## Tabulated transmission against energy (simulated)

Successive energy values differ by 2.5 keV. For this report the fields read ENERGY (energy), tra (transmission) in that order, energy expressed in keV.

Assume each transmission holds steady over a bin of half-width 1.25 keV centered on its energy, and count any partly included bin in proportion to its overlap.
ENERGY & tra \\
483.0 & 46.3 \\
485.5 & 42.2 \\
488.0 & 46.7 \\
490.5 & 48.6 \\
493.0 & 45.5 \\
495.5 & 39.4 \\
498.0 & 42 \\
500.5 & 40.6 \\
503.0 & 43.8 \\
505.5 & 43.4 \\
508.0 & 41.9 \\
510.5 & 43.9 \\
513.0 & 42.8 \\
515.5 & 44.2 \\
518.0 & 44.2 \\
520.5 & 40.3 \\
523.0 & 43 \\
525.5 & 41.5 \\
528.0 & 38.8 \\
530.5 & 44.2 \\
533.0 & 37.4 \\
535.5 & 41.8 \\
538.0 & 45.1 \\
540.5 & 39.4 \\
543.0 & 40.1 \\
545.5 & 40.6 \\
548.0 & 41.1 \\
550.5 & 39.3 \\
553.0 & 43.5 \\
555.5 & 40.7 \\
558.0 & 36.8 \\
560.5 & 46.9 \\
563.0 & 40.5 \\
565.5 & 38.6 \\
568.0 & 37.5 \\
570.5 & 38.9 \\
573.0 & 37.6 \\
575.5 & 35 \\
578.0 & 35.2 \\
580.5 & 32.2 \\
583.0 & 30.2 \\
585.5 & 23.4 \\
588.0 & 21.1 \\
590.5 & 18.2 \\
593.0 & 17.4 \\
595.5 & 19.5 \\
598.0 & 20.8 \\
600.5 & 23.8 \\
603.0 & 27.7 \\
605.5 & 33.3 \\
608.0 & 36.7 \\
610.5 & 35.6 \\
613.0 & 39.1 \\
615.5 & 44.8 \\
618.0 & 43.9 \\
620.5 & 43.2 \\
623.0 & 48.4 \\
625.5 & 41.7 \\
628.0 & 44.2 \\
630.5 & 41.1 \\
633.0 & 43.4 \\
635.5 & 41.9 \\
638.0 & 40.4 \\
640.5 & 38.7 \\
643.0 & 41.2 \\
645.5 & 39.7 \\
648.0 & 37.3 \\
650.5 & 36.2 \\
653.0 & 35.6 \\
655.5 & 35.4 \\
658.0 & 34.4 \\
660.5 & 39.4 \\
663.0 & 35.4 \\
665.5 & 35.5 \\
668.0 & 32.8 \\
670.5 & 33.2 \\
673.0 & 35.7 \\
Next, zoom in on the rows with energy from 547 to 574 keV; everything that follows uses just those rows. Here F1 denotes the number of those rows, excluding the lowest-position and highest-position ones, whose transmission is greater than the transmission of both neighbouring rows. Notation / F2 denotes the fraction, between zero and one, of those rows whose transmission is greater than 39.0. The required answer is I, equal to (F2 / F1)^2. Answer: 0.033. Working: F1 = 3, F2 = 0.55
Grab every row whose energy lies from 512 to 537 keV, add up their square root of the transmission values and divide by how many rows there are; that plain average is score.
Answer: 6.46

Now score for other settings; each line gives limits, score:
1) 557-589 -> 5.88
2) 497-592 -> 6.21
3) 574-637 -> 5.74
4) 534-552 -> 6.41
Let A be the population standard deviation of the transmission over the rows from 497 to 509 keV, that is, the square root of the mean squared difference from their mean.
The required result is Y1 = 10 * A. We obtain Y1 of 11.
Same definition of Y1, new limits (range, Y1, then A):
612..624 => 30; 3.0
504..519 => 8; 0.8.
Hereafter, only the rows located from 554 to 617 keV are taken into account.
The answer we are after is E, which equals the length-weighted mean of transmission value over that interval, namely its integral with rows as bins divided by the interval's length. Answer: 32.5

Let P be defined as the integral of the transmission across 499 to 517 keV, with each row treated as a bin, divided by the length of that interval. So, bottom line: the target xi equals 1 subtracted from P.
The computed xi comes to 41.9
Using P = 43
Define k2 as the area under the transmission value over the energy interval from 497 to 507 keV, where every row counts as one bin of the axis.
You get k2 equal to 424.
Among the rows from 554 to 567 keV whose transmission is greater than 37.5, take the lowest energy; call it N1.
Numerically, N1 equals 555.5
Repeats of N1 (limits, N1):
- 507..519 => 508.0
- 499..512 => 500.5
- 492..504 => 493.0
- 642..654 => 643.0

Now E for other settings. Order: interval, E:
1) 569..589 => 31.9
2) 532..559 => 40.6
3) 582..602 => 21.8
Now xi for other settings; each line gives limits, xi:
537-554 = 40.2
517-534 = 40.4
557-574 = 38.6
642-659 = 36.1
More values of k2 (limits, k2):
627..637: 426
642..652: 385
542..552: 404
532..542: 410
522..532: 417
